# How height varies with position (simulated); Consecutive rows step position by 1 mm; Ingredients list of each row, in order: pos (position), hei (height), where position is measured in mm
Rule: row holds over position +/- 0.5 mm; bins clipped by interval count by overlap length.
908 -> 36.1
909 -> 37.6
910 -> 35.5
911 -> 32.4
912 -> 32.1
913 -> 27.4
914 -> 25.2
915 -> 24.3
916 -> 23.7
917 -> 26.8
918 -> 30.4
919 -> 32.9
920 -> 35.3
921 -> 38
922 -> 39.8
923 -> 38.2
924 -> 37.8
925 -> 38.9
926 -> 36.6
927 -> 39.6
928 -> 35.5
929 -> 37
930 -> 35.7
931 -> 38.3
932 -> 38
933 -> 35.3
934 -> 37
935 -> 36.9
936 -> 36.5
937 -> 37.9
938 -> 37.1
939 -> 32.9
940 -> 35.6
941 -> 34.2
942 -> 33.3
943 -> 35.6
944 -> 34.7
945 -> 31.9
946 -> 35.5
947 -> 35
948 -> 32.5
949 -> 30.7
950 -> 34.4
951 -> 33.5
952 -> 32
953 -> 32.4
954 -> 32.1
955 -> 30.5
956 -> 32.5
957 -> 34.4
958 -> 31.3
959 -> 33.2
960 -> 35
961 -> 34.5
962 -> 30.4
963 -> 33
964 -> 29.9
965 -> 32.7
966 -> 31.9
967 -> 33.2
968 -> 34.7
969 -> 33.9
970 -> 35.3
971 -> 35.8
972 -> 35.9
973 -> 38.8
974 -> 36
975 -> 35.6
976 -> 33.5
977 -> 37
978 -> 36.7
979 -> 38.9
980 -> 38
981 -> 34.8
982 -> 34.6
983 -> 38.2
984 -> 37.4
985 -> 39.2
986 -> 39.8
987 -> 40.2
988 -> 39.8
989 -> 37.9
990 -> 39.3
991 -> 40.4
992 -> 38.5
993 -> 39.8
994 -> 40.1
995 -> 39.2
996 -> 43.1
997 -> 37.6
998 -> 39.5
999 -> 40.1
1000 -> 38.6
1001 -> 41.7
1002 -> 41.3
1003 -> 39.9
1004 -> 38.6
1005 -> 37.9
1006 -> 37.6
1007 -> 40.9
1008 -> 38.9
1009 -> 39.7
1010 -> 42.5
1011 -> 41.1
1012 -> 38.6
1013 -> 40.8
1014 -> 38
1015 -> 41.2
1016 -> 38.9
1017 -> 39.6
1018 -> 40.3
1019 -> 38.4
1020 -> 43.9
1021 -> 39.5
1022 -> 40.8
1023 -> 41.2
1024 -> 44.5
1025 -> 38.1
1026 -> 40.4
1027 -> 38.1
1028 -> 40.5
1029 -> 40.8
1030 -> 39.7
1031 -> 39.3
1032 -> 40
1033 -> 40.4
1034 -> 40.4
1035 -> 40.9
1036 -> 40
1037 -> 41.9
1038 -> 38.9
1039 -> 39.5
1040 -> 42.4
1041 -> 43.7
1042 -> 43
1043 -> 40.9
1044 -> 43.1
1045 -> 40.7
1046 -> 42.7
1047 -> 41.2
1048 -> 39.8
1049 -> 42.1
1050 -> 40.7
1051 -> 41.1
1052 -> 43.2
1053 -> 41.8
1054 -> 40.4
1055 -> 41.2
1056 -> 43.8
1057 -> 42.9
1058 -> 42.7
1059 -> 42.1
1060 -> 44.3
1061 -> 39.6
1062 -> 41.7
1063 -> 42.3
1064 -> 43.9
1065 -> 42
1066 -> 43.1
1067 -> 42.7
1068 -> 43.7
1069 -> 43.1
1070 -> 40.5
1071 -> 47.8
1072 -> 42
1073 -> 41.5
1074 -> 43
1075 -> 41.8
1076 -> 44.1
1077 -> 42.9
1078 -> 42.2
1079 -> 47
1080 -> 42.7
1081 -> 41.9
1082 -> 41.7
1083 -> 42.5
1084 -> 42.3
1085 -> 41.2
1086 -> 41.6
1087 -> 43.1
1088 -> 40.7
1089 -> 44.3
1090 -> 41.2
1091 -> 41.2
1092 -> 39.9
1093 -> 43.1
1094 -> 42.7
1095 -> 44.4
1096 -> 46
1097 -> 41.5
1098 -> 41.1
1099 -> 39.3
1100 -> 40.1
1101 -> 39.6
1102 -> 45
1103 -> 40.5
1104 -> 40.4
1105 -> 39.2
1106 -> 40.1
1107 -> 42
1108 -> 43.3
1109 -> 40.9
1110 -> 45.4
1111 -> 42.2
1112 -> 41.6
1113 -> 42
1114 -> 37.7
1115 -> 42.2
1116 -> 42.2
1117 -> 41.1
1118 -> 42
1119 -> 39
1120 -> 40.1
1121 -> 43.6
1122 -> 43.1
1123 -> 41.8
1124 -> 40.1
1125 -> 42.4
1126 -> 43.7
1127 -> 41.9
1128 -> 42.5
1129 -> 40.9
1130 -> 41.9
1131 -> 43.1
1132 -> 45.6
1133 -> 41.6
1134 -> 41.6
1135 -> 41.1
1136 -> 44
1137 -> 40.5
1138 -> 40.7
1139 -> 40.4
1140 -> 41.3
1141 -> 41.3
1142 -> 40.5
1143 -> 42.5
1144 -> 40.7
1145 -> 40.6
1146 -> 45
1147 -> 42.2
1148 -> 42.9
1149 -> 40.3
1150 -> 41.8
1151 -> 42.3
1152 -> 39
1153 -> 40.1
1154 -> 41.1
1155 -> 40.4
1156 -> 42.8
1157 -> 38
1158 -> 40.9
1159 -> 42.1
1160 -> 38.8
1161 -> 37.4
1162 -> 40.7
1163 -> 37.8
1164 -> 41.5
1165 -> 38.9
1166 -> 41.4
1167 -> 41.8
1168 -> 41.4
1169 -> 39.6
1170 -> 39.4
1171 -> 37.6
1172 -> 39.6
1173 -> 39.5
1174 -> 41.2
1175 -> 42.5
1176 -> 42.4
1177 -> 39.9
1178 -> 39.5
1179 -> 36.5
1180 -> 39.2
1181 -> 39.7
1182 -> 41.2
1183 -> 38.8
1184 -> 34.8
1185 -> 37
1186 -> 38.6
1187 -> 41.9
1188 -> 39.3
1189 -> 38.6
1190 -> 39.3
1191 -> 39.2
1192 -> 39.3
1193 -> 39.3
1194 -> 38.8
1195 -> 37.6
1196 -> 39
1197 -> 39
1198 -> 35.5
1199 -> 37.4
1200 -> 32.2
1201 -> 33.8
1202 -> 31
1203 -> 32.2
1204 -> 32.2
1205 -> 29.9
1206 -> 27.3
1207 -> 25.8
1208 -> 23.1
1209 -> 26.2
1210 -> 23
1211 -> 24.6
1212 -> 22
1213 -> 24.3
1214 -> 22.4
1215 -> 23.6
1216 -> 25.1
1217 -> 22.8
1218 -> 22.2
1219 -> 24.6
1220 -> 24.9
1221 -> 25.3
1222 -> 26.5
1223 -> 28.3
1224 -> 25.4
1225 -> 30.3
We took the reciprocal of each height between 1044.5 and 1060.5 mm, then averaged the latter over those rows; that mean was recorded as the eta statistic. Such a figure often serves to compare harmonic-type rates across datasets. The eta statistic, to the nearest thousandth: 0.024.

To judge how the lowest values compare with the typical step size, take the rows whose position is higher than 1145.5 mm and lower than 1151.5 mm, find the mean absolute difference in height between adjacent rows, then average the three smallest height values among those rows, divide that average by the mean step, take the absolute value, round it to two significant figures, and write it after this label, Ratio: 26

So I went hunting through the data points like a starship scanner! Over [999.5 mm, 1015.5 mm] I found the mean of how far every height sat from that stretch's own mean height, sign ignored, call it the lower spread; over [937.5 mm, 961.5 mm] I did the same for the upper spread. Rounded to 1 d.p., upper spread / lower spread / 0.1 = 10.6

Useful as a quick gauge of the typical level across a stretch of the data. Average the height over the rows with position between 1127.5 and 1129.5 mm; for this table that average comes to 41.7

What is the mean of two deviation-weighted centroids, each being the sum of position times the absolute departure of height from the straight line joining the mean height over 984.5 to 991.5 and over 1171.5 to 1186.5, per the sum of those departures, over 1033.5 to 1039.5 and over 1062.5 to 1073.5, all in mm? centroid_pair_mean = 1052.0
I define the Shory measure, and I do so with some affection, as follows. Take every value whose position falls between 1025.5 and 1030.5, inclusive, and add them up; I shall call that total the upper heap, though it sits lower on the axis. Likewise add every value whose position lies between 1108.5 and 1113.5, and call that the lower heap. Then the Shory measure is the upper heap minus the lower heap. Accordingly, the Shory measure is -13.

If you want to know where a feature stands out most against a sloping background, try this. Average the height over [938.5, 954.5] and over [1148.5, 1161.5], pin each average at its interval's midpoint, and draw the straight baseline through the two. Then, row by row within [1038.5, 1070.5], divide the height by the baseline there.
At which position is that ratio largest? 1041 mm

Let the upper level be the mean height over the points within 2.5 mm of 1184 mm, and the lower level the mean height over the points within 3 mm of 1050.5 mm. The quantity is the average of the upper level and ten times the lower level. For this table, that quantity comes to 226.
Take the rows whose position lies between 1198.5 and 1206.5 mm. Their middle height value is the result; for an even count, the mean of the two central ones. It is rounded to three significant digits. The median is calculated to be 32.2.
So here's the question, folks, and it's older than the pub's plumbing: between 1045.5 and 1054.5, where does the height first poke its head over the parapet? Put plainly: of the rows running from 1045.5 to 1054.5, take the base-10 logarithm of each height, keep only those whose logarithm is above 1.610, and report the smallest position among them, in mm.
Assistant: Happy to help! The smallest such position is 1046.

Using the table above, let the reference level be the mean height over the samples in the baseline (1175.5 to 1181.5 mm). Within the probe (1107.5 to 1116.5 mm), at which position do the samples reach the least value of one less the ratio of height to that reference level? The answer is 1110 mm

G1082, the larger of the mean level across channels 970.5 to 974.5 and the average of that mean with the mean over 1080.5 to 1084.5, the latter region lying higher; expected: 39.4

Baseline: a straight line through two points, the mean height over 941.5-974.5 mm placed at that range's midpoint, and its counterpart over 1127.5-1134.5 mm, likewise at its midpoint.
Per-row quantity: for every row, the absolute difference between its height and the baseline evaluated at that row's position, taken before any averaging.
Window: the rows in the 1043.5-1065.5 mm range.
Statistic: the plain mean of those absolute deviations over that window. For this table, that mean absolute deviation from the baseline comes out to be 3.5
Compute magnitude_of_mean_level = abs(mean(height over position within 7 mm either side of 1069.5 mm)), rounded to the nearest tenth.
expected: 43.0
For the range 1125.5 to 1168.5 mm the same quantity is 41.3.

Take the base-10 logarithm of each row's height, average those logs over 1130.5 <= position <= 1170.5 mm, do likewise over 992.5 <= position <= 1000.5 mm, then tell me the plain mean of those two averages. 1.61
